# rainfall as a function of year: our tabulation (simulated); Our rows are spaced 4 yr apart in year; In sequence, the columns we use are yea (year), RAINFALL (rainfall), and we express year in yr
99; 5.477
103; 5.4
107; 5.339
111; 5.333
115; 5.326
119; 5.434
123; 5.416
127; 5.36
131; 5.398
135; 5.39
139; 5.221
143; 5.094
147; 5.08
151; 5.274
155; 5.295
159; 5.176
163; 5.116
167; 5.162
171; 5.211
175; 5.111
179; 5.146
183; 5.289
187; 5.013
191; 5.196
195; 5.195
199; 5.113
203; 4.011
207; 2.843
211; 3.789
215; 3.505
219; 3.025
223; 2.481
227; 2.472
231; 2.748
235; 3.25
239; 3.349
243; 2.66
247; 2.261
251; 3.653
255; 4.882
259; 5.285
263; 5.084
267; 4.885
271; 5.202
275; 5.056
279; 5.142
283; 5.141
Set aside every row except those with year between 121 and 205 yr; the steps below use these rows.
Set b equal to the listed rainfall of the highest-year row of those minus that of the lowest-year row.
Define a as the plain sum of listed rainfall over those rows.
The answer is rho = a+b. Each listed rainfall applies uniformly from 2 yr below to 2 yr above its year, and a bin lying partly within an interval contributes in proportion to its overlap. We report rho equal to 107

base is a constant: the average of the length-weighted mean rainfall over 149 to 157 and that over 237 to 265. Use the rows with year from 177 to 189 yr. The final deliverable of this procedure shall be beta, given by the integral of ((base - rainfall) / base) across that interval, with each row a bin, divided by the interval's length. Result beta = -0.124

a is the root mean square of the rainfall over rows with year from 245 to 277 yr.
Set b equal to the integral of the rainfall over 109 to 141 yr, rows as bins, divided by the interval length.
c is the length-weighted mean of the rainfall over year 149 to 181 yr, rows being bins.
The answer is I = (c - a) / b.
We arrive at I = 0.10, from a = 4.64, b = 5.360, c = 5.2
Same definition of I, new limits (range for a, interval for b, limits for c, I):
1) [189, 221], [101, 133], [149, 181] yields 0.19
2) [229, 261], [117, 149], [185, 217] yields 0.13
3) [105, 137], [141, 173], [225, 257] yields -0.43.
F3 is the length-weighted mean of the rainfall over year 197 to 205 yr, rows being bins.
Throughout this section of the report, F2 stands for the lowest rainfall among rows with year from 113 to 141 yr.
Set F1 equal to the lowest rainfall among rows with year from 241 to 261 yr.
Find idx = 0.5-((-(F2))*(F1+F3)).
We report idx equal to 36.1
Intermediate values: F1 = 2.261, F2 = 5.221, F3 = 4.6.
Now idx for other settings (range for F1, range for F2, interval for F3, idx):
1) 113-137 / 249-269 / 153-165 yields 38.9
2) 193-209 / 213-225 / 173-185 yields 20.4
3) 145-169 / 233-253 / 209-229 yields 18.9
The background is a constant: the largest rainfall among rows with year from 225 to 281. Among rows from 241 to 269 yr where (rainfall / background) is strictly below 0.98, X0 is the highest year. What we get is 267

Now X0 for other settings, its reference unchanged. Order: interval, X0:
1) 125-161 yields 159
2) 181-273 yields 267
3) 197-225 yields 223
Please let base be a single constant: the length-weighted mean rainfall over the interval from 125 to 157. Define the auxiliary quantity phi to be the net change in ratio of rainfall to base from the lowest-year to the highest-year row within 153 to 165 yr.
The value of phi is -0.034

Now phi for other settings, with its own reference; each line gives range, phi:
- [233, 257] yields 0.310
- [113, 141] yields -0.020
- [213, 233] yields -0.144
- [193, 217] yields -0.321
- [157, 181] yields -0.006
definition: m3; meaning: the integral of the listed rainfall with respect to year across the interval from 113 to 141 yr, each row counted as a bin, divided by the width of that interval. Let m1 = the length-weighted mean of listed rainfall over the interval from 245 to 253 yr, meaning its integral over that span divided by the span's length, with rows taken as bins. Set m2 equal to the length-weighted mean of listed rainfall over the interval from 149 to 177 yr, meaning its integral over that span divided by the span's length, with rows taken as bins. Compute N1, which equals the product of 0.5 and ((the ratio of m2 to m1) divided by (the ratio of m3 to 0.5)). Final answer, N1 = 0.08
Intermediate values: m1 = 2.96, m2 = 5.19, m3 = 5.36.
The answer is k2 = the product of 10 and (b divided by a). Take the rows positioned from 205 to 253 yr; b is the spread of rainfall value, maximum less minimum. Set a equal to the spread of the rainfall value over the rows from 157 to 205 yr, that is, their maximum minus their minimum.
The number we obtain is 12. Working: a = 1.3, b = 1.5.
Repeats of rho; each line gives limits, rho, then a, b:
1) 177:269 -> 91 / 91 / -0.3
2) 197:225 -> 22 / 25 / -2.6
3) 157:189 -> 41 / 41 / -0.2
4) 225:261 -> 33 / 31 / 2.8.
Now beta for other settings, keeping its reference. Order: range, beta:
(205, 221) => 0.282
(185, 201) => -0.119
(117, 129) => -0.179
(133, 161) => -0.139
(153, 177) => -0.130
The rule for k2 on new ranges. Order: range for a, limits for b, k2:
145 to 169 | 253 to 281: 19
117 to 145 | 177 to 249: 89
